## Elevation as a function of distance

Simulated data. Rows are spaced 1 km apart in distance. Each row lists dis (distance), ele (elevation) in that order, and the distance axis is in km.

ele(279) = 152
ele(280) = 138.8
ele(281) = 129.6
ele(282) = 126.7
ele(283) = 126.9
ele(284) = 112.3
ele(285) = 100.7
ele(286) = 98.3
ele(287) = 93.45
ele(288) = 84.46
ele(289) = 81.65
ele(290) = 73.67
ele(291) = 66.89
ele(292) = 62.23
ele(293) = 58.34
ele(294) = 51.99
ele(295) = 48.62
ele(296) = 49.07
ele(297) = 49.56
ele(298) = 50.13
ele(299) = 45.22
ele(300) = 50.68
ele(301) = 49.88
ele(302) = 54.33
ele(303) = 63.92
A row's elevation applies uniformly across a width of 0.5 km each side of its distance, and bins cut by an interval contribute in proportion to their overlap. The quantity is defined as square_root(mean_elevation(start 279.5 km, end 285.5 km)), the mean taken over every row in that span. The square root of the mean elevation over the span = 11.1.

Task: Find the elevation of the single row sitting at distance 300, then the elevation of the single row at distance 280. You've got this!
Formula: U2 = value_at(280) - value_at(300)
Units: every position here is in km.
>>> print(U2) 88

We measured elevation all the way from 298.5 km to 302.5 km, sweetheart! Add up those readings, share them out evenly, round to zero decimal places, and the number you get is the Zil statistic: 50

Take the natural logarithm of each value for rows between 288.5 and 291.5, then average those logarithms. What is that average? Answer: 4.3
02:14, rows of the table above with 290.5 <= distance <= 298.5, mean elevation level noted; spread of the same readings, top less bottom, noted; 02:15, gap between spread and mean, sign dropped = 36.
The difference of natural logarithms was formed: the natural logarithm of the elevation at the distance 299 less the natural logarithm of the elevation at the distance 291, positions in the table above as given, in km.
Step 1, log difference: -0.39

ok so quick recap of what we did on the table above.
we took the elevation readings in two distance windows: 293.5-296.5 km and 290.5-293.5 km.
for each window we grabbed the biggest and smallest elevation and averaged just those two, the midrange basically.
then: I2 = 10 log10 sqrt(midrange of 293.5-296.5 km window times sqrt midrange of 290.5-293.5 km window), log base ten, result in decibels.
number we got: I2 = 13.0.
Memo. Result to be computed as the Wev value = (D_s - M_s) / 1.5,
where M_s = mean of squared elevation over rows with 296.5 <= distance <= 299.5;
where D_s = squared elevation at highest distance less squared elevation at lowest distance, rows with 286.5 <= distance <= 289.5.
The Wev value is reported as -2936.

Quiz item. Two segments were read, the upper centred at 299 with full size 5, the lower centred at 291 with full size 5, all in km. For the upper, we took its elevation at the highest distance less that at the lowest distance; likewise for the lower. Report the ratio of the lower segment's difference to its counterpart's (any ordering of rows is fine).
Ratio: -73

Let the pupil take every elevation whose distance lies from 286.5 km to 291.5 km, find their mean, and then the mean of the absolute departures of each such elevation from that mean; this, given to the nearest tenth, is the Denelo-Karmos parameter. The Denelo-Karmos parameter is 7.8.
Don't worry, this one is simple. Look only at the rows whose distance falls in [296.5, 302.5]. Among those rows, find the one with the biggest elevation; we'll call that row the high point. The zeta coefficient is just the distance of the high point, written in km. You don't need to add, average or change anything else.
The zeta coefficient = 302 km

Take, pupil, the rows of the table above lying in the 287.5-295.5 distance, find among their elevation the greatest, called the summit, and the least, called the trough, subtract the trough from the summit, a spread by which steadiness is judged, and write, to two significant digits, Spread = 36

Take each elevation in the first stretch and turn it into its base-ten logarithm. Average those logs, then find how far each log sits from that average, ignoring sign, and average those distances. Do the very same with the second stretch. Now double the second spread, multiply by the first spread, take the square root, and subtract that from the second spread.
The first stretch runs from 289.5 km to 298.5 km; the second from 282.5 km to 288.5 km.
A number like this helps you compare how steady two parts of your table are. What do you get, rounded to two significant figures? -0.026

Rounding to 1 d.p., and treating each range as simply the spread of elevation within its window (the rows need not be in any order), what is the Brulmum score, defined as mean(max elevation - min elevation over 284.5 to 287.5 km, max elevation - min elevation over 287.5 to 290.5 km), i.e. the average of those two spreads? 9.0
